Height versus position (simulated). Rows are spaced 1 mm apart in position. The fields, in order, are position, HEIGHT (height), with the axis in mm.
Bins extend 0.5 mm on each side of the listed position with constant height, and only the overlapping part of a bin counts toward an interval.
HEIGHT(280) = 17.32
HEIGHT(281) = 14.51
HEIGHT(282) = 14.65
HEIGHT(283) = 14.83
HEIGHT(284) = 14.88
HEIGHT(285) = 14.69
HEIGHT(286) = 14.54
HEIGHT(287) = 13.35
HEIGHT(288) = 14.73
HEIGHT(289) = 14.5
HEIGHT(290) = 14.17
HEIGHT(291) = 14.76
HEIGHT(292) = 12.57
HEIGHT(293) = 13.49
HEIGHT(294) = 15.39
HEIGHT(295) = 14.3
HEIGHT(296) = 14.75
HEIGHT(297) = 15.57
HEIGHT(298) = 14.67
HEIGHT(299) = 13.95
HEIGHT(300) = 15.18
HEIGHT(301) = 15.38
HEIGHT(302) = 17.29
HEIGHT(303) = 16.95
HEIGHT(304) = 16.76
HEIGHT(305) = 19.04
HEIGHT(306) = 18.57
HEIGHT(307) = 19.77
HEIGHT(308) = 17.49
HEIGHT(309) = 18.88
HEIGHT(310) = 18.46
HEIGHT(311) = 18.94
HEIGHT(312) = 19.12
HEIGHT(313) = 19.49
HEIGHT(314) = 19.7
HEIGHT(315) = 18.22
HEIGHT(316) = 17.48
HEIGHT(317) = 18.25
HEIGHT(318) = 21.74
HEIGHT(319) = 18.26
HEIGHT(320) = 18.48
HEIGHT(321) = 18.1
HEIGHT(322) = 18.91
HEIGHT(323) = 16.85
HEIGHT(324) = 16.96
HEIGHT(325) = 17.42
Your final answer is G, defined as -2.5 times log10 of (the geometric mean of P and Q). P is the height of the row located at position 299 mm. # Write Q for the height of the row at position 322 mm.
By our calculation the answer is -3.03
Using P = 13.95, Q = 18.91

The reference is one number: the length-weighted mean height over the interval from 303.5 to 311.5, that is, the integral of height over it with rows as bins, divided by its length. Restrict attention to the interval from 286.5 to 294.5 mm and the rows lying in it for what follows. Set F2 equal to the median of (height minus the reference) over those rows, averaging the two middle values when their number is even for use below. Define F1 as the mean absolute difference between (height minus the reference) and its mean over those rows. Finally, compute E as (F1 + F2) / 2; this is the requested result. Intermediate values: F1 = 0.74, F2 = -4.2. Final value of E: -1.7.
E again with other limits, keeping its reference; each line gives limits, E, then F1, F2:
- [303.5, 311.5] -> 0.5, 0.69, 0.2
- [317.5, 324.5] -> 0.4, 1.06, -0.2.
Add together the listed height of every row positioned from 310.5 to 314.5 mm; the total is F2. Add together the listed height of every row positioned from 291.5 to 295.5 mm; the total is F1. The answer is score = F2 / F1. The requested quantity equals 1.39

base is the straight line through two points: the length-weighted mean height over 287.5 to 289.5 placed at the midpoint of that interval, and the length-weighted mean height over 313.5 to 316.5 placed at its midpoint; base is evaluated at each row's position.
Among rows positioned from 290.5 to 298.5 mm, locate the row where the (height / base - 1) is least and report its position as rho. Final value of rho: 292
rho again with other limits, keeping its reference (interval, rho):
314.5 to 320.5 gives 316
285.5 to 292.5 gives 292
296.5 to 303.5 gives 299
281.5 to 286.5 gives 286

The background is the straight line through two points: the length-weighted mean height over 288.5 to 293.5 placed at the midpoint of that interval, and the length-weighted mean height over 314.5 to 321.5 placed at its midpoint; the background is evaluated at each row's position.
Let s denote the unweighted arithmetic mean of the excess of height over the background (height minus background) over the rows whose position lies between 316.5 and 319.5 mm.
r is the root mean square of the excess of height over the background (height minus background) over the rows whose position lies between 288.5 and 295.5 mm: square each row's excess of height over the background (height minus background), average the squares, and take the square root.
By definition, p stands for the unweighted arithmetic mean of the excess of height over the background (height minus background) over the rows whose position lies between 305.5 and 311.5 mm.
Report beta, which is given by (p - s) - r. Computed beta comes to 0.0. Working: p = 1.7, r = 0.90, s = 0.77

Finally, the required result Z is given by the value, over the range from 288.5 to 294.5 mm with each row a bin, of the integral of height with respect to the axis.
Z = 85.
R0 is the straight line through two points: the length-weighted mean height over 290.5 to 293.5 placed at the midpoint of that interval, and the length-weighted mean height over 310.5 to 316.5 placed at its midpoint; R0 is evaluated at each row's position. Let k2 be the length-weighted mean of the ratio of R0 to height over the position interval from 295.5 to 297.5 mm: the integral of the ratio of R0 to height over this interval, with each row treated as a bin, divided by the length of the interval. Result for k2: 0.97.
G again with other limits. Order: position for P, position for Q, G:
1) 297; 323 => -3.02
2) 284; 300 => -2.94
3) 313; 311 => -3.21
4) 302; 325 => -3.10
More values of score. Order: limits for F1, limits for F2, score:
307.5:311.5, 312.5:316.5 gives 1.02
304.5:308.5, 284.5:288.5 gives 0.77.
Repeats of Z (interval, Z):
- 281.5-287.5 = 87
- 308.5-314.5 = 115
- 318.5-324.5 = 108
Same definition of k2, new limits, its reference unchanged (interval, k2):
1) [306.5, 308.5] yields 0.94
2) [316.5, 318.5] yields 1.00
